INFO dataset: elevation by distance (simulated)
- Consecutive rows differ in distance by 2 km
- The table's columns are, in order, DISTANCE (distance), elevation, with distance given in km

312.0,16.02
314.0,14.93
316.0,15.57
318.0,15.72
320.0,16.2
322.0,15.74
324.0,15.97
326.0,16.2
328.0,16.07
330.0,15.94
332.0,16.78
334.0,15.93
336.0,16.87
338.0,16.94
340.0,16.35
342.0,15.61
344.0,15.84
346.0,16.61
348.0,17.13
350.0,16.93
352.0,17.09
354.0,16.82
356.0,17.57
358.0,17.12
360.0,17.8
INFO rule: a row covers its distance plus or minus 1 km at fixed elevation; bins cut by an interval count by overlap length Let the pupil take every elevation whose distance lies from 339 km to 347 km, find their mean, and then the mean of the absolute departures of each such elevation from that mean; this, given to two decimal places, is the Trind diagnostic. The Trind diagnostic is 0.38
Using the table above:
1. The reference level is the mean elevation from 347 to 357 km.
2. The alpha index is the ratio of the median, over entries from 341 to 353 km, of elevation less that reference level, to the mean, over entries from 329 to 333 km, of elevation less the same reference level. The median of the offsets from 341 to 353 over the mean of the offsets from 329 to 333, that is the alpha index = 0.45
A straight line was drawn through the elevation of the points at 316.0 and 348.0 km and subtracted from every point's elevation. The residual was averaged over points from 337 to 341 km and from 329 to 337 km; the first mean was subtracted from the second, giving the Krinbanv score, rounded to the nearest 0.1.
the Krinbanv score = 0.0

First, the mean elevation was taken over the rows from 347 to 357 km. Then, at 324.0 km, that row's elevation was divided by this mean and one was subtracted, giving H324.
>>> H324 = -0.067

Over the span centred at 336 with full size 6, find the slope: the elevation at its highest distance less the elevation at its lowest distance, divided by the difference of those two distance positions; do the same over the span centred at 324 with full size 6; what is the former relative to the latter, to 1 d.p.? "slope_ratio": 2.2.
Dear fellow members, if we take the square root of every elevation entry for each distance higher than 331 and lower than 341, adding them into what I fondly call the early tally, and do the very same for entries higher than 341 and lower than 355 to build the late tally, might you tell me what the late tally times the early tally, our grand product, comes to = 580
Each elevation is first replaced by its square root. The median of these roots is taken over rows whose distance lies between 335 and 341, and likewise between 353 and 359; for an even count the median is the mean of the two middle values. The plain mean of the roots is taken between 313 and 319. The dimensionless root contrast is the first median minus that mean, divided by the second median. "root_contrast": 0.044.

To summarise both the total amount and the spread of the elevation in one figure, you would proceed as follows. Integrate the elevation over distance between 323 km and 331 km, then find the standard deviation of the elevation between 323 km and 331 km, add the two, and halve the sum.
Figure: 64.2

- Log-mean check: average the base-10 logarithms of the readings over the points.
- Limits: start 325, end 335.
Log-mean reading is 1.209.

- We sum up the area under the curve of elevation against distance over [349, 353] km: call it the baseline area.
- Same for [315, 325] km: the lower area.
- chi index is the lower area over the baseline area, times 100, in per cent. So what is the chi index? 233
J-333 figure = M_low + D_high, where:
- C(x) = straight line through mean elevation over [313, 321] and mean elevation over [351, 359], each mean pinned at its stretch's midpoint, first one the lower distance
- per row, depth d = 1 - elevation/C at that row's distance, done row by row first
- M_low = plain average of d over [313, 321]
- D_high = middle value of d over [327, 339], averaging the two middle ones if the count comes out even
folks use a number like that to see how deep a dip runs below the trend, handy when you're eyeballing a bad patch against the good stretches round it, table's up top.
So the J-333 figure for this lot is -0.015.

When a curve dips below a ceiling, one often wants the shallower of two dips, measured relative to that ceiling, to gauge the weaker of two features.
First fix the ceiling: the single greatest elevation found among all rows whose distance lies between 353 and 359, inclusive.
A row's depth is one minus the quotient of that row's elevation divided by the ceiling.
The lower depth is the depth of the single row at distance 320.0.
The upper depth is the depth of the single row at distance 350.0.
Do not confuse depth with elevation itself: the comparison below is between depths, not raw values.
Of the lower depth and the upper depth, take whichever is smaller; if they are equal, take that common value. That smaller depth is 0.036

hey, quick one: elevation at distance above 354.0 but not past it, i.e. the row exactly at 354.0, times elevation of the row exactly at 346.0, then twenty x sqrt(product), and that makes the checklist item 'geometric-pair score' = 334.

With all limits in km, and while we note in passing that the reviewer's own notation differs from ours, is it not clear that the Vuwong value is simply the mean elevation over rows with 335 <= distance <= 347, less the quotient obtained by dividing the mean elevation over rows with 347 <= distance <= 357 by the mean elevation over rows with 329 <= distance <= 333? 15.3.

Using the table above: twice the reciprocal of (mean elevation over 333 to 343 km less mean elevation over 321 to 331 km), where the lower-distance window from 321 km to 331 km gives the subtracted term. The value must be 5.6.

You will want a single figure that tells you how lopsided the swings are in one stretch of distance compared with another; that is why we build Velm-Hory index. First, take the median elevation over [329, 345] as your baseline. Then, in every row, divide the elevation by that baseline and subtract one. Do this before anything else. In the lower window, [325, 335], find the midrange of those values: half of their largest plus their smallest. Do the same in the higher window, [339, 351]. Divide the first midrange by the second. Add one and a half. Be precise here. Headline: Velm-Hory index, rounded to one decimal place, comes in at 2.4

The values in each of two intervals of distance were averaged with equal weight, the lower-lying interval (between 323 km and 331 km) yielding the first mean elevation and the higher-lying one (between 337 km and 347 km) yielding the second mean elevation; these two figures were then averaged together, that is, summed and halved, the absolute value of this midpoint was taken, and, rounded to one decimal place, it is 16.2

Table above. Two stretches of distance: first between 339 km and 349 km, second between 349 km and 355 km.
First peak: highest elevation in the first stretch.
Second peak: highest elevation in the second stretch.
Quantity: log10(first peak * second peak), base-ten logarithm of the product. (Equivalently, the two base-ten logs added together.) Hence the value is 2.466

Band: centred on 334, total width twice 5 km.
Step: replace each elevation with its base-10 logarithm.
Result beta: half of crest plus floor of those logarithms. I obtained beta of 1.216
